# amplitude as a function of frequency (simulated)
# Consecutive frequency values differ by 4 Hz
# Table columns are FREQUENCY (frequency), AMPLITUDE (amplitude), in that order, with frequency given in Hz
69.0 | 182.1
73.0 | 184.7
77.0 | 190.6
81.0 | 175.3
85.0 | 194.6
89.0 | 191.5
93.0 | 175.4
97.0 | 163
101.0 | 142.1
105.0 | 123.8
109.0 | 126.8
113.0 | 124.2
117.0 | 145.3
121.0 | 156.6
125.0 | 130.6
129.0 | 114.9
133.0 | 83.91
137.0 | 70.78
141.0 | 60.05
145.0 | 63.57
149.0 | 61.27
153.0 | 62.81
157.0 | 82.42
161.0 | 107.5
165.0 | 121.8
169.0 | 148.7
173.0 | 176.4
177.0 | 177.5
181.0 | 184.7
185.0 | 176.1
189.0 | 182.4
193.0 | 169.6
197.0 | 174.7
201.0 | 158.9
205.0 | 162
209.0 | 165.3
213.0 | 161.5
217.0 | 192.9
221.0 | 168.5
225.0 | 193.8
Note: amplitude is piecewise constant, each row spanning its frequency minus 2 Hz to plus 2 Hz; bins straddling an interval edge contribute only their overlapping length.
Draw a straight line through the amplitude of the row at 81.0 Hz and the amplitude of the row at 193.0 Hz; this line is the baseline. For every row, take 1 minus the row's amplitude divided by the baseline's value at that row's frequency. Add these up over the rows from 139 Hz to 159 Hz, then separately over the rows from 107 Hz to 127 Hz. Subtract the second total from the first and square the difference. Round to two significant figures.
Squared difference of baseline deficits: 4.1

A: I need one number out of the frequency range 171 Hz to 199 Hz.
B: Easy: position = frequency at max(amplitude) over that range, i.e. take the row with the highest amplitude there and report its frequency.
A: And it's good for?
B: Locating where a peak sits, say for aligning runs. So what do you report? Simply 181.0 Hz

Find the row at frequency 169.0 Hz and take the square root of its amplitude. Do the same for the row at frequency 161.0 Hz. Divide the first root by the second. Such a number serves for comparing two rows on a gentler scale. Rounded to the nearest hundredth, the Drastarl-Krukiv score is 1.18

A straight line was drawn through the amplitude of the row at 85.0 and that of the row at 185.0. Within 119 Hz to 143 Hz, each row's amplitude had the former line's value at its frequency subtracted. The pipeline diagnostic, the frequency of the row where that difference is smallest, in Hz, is 141.0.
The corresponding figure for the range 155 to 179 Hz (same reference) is 157.0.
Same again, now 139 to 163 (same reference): 141.0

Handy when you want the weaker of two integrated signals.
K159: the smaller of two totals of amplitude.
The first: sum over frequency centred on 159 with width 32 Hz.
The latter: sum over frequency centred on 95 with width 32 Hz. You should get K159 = 824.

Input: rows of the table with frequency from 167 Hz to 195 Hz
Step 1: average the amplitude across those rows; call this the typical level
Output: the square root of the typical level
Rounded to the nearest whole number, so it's 13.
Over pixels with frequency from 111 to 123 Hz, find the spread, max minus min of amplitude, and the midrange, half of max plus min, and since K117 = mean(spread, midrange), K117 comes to 86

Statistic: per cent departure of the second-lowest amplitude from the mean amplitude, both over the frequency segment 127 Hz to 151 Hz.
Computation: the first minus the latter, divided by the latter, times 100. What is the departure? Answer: -19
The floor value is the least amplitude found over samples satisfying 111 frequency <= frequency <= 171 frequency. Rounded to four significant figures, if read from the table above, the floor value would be 60.05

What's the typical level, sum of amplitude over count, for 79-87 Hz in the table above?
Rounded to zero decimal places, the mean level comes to 185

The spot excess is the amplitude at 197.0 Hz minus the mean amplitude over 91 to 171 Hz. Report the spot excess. 61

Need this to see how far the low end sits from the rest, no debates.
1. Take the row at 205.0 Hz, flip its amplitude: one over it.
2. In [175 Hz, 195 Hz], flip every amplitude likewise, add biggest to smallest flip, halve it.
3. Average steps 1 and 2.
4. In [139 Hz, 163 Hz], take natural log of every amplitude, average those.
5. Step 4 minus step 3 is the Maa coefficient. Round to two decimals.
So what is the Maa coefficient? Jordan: 4.26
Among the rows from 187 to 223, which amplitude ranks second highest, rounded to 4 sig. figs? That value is 182.4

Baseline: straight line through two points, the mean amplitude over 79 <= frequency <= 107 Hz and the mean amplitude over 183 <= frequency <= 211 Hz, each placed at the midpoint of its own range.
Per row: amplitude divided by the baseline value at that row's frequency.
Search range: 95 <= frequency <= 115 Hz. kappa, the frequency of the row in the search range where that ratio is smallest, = 105.0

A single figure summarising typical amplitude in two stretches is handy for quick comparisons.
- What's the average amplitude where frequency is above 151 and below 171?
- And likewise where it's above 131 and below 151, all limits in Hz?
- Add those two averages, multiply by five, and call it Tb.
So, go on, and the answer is 863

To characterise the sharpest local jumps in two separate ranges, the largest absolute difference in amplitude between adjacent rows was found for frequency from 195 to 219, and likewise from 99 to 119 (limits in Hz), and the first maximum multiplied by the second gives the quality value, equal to 663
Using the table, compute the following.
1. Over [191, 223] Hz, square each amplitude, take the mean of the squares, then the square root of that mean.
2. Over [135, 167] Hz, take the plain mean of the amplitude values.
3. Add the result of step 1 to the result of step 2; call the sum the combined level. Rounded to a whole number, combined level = 248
